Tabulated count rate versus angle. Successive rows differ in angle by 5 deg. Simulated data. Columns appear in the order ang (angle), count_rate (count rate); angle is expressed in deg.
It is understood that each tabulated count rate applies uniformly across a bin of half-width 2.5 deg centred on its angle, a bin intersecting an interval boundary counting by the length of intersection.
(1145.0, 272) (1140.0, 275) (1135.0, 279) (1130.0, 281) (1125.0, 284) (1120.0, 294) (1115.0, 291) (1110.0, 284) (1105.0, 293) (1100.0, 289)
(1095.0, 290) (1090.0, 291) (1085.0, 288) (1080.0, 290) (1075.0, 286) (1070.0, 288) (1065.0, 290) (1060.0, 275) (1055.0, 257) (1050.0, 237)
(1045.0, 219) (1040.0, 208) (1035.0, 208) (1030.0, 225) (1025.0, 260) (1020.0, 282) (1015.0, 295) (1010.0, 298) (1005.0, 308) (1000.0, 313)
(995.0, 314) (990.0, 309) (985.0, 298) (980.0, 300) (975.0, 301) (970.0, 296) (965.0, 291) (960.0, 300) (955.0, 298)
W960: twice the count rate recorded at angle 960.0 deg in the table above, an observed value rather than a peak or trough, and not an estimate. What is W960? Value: 600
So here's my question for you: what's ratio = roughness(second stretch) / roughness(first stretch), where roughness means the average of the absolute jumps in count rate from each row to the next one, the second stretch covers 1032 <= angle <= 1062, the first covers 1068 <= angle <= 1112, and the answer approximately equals 4.1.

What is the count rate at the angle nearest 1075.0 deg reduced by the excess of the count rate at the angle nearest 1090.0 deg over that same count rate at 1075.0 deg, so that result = 281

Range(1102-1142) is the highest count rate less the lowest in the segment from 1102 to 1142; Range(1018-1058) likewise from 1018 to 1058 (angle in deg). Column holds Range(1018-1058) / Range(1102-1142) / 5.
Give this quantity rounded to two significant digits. 0.78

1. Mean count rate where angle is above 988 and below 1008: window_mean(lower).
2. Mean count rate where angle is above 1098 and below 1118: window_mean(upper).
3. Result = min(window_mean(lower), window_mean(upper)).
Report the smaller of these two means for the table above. 289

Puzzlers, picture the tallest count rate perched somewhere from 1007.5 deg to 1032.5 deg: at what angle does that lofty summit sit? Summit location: 1010.0 deg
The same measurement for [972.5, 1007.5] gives 995.0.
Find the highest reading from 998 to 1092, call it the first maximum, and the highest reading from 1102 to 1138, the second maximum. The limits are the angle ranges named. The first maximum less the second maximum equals 19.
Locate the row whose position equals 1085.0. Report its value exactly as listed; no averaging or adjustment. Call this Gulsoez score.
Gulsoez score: 288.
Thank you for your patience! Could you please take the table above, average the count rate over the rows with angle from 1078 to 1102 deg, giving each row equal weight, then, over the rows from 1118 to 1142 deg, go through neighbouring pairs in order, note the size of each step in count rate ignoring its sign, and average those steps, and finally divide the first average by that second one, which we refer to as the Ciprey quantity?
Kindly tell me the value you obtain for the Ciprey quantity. 61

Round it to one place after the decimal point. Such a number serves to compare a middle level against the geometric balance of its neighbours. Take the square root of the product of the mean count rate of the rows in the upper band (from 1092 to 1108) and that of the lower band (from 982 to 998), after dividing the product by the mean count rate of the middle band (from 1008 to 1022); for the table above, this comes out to 17.5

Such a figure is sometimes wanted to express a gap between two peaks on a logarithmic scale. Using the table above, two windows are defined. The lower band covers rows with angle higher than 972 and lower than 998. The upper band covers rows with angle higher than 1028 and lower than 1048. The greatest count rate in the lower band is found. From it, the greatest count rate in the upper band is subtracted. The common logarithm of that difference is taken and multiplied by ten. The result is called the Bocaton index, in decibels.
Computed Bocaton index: 19.5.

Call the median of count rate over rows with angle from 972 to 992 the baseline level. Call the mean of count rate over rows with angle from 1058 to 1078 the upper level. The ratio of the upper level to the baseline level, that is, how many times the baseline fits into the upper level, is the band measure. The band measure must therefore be 0.95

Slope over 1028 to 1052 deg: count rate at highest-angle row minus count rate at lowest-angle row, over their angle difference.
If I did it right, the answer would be 0.6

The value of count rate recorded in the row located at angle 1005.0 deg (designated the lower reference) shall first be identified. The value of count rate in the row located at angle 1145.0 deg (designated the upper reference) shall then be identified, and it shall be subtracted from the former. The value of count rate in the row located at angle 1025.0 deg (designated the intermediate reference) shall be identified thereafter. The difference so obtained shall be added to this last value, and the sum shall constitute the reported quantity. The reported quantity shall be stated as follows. 296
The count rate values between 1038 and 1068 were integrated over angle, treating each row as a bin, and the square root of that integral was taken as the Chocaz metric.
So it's 86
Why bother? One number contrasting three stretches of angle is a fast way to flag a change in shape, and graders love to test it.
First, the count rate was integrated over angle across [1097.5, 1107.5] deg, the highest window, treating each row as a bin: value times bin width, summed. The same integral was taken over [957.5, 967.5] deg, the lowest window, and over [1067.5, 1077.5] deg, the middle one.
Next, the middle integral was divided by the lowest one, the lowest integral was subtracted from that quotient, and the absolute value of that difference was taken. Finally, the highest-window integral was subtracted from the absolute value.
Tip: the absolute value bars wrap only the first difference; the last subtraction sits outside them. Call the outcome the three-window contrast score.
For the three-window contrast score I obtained 44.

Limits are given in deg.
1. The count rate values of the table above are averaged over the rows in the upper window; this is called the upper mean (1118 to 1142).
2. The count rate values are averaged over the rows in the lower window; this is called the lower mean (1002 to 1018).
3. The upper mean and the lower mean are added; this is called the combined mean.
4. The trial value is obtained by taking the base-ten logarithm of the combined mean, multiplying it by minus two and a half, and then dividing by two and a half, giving -2.77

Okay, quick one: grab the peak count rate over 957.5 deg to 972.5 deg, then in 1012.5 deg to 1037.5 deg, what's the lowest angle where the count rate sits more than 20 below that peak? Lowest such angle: 1025.0 deg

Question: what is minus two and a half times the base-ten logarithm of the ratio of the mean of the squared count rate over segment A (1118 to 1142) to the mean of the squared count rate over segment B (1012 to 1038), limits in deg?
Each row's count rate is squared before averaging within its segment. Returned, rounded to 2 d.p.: -0.21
